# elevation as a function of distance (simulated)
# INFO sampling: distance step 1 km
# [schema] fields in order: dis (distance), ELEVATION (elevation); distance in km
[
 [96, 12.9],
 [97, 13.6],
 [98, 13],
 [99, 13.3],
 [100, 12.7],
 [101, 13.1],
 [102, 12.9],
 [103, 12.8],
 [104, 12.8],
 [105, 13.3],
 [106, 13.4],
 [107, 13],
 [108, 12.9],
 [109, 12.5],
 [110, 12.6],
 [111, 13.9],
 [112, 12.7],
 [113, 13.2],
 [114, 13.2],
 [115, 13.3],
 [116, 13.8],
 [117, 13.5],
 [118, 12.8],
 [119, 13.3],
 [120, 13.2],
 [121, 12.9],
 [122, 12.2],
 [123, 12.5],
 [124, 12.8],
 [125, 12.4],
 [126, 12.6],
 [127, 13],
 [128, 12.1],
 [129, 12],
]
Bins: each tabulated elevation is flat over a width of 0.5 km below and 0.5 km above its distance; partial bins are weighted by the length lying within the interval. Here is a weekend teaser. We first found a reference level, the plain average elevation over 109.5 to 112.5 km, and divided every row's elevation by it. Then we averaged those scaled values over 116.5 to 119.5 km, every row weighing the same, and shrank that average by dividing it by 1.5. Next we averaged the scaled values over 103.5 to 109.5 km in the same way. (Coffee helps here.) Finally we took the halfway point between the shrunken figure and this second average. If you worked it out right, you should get 0.834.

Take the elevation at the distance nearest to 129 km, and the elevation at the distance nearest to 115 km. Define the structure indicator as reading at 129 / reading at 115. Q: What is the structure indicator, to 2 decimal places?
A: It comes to 0.90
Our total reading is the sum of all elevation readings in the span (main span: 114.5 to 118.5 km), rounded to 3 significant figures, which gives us 53.4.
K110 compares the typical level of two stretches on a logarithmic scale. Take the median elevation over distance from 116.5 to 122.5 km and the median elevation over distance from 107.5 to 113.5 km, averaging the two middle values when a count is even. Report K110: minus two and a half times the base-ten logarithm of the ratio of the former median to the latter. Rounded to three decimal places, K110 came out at -0.021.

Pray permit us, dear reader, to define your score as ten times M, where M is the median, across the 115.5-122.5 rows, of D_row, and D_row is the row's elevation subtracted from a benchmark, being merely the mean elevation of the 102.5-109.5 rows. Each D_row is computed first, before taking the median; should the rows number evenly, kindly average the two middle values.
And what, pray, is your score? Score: -2.4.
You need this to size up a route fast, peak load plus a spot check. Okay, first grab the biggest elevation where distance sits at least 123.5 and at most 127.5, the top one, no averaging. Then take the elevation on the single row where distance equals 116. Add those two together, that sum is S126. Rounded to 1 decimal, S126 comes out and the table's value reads 26.8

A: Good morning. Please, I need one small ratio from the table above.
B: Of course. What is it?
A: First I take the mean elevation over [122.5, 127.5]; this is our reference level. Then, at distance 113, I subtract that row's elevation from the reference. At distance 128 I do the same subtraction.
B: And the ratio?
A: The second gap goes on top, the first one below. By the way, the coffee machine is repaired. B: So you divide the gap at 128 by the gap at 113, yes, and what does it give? -1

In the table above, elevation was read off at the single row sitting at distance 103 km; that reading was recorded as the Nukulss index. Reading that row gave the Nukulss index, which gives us 12.8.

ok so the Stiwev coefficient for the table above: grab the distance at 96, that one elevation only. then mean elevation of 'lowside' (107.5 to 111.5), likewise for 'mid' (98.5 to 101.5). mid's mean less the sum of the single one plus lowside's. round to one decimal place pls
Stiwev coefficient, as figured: -12.8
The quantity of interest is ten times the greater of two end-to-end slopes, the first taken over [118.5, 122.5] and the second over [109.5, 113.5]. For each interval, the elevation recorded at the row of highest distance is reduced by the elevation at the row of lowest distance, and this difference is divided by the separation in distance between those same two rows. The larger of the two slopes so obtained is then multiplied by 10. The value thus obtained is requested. 2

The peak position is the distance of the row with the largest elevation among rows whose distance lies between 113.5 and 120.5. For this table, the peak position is 116 km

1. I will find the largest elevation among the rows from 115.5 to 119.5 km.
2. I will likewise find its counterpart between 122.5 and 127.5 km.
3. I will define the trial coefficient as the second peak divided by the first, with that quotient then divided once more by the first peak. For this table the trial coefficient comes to 0.068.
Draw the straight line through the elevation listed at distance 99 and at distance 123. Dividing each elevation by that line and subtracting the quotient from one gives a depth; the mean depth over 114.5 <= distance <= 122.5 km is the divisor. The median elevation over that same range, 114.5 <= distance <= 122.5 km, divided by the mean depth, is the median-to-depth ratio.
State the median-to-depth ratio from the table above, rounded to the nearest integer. -354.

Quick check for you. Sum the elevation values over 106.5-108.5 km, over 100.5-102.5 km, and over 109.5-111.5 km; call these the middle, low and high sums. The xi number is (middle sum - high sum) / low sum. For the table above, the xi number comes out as -0.023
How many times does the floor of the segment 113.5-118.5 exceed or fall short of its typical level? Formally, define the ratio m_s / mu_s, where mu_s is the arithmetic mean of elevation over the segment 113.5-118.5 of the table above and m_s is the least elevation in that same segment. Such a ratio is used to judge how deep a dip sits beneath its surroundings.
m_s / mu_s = 0.961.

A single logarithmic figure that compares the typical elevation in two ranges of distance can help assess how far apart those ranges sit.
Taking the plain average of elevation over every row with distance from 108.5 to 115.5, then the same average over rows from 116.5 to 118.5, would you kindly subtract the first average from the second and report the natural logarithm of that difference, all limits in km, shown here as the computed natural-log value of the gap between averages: -2.4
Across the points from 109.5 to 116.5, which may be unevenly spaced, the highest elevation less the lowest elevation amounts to 1.3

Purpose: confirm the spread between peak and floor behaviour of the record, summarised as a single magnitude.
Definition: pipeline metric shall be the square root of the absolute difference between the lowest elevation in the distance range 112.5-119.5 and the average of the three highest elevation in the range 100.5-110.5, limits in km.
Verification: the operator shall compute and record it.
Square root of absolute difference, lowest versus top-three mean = 0.68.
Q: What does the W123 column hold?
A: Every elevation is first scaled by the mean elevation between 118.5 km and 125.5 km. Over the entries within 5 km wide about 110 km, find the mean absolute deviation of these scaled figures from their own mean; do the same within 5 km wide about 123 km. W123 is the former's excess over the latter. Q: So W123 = 0.013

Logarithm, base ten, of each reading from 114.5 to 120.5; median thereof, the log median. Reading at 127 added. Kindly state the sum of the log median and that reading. 14.1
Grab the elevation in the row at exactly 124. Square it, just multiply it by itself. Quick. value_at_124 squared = 164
